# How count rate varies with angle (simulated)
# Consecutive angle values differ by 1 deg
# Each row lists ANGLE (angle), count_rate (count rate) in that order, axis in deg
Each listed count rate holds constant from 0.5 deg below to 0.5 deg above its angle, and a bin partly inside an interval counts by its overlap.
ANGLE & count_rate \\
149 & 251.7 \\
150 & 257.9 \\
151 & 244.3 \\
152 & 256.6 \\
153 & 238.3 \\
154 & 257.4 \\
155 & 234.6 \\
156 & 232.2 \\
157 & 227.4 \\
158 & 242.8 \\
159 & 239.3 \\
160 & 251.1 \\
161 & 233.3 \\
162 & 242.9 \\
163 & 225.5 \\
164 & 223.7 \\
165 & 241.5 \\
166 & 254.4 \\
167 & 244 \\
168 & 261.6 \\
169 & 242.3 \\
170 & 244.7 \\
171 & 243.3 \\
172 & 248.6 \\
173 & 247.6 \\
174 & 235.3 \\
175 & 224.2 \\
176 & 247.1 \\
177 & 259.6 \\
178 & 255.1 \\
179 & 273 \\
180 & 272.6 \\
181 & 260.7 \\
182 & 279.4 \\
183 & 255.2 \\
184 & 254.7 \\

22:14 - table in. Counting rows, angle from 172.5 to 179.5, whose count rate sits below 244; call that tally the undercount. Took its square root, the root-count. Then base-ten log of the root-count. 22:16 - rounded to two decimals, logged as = 0.15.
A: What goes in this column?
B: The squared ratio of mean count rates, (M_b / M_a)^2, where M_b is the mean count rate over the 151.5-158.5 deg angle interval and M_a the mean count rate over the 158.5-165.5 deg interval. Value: 1.04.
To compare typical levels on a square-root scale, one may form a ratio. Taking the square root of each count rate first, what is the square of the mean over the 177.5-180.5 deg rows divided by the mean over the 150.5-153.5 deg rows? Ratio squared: 1.08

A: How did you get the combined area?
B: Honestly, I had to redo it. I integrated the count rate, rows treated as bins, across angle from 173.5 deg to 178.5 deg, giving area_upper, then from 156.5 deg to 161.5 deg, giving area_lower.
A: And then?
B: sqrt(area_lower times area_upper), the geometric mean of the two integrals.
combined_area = 1208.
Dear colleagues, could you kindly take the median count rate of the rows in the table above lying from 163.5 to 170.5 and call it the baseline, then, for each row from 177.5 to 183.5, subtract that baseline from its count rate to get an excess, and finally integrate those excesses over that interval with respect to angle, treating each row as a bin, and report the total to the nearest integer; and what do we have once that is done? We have 132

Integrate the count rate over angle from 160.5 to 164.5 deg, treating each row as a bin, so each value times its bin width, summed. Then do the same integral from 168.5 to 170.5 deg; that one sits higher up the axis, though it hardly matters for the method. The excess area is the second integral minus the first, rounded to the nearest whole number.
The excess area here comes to -438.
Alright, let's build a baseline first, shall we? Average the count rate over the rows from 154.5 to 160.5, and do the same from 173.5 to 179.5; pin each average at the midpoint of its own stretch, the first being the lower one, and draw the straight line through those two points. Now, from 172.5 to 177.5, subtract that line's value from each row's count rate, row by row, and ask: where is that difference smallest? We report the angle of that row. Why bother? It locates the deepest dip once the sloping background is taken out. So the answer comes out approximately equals 175 deg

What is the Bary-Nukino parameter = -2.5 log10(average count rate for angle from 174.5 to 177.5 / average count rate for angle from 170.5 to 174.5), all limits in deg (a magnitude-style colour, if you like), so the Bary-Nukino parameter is 0.000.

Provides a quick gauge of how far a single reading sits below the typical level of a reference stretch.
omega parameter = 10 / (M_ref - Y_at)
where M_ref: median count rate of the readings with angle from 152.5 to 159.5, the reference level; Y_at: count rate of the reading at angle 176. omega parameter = -1.1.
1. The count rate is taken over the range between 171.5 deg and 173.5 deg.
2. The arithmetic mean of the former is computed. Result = 248.1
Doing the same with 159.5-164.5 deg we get 235.3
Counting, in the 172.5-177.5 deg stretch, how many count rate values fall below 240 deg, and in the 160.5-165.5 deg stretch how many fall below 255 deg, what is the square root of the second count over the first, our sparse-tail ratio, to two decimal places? 1.58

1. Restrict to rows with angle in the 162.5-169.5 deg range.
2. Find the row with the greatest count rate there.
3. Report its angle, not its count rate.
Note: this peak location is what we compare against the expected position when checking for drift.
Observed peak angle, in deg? 168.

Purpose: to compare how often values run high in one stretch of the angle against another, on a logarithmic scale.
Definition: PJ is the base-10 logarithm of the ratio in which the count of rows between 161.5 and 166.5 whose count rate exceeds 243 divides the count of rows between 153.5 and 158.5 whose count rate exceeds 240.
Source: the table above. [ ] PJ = 0.30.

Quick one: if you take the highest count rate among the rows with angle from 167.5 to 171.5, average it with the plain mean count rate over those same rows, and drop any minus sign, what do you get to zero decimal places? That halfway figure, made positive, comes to 255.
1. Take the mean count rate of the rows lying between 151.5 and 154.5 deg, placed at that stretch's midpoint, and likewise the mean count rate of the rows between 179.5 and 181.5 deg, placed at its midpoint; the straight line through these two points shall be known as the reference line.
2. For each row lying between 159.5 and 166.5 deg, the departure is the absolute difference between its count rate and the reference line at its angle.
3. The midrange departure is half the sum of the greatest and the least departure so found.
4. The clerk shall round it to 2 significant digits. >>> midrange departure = 19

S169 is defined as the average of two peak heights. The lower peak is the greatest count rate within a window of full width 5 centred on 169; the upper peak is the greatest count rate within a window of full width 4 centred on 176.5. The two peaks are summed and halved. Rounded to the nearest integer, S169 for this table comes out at 261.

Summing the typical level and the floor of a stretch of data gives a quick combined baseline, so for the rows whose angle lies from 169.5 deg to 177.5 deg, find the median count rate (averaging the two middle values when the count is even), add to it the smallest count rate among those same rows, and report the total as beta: 470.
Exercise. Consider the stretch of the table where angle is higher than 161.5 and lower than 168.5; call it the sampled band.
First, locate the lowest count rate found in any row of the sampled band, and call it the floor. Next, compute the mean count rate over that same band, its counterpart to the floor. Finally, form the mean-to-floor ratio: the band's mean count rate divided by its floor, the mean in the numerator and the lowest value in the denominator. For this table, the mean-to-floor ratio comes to 1.08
